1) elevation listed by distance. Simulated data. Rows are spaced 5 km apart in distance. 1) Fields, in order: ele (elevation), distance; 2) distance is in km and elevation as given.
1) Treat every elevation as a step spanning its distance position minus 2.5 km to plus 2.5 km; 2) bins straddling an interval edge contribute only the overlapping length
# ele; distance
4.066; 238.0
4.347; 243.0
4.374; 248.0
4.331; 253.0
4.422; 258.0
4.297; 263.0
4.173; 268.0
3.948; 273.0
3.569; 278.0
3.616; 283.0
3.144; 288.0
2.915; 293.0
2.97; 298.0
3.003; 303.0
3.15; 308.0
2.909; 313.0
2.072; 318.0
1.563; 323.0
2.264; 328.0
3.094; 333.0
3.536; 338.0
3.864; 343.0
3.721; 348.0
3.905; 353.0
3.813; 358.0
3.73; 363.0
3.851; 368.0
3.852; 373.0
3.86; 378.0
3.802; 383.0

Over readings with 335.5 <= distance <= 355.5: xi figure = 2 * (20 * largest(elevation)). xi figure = 156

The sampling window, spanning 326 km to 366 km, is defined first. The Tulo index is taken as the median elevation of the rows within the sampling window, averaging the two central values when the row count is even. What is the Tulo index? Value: 3.7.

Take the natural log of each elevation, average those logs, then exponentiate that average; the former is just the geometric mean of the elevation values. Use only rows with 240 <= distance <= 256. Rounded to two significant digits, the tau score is 4.4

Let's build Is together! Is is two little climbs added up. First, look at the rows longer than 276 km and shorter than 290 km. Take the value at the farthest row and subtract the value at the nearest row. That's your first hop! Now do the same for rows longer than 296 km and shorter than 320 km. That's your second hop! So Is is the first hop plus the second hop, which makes -1.3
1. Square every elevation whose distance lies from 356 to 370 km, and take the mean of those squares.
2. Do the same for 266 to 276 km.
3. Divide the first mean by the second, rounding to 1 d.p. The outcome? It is 0.9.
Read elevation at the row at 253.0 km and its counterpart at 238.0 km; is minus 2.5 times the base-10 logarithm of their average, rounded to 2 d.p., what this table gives -1.56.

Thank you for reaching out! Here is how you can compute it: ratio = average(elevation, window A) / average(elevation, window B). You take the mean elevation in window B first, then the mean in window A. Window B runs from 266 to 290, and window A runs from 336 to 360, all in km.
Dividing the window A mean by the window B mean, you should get 1.02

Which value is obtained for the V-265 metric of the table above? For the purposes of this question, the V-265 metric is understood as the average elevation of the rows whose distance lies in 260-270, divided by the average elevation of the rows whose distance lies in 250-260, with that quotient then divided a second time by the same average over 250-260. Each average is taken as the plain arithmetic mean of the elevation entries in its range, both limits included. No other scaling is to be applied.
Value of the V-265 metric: 0.22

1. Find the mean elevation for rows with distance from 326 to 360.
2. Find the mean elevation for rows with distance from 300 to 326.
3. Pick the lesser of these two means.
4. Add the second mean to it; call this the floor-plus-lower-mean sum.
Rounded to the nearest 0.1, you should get 5.1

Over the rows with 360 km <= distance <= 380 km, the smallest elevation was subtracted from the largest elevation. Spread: 0.13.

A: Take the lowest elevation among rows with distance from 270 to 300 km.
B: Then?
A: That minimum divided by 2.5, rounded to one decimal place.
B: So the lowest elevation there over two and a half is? 1.2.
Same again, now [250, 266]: 1.7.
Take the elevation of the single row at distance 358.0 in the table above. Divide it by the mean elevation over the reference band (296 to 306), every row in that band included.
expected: 1.3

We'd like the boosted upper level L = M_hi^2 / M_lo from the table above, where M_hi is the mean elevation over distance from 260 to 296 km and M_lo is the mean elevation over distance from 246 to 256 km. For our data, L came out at 3.1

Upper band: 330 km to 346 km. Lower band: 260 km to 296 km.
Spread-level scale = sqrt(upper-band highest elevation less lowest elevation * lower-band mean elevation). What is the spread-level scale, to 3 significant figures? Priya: 1.68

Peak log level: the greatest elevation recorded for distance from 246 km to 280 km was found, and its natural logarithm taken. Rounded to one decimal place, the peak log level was 1.5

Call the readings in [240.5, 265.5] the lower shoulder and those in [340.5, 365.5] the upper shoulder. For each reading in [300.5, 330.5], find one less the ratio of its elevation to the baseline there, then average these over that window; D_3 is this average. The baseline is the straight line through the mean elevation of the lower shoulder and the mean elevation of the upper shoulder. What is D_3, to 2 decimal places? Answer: 0.38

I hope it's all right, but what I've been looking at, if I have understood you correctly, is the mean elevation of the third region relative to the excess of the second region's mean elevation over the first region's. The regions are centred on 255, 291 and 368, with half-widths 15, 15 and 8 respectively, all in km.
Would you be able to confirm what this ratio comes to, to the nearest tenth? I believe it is -3.4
